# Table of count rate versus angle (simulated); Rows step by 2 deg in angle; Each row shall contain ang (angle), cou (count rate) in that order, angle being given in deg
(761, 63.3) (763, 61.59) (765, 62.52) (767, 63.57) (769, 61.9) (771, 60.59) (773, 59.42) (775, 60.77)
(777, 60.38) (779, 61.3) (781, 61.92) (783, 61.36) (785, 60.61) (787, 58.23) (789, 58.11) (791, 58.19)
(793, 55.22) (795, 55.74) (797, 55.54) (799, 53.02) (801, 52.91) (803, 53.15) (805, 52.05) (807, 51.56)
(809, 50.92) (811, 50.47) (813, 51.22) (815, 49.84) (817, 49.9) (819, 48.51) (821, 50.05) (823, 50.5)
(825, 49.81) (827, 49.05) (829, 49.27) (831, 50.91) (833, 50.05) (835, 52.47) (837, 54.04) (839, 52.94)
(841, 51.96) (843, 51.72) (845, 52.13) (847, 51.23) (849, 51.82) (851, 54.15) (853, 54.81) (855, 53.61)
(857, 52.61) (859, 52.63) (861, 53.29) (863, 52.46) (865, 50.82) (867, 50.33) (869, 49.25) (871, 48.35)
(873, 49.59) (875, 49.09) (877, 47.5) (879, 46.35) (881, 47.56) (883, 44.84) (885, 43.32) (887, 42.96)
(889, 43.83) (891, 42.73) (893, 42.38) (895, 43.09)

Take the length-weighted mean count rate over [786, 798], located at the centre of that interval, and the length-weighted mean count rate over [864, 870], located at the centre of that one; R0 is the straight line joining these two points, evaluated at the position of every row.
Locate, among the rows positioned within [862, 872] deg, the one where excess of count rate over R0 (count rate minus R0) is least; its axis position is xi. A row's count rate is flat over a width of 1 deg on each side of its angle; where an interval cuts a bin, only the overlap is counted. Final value 871 deg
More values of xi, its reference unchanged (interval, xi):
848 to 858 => 849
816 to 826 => 819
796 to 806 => 805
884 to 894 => 893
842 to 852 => 847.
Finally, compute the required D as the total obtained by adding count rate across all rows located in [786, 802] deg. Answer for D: 447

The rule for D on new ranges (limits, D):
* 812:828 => 399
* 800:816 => 412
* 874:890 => 365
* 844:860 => 423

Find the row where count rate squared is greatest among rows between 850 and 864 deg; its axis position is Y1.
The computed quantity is 853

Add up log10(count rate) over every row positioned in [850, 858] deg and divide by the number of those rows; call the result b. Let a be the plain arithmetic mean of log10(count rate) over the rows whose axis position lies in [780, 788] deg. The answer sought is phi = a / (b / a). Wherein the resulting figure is 1.83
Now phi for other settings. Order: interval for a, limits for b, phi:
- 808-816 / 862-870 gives 1.70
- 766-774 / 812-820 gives 1.88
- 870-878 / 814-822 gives 1.68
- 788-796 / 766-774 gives 1.72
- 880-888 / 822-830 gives 1.60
